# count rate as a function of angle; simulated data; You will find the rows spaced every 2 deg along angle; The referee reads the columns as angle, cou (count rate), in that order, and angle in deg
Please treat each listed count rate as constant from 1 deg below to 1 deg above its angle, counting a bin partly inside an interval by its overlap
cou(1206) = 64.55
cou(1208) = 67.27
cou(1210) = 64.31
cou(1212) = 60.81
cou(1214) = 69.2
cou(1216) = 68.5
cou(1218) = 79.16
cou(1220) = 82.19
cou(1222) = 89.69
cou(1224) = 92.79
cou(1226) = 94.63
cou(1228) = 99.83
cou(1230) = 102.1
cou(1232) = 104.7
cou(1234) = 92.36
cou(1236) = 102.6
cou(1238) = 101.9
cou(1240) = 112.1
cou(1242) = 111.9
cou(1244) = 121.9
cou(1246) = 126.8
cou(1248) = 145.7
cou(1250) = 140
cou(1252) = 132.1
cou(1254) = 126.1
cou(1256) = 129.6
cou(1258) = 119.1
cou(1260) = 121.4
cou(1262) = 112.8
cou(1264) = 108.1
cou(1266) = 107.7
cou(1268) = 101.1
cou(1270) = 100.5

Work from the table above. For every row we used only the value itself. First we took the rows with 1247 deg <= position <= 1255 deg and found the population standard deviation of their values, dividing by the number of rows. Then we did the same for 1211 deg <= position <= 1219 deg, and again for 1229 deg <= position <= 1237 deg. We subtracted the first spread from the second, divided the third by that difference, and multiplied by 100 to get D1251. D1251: -499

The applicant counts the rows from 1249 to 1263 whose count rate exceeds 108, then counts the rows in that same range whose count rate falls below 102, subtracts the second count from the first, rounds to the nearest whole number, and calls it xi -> 7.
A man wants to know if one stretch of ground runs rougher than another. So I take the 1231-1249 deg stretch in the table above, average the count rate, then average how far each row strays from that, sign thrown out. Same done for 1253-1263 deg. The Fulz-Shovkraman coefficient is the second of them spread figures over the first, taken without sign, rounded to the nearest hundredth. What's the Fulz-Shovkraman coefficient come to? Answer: 0.40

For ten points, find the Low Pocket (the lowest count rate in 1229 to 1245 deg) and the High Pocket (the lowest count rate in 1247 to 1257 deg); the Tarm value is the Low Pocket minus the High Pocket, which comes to -34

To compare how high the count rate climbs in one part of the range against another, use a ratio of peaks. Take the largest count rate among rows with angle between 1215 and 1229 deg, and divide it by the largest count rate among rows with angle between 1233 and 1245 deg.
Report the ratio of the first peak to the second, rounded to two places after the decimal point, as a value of 0.82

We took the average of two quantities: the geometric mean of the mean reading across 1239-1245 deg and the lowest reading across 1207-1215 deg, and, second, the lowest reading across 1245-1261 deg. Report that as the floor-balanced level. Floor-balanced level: 101.4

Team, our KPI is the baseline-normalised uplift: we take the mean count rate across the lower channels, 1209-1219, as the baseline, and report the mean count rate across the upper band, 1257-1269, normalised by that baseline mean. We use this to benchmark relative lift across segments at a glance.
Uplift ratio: 1.63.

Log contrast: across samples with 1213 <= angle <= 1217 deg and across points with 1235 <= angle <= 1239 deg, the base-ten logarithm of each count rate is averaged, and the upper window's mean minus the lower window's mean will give 0.17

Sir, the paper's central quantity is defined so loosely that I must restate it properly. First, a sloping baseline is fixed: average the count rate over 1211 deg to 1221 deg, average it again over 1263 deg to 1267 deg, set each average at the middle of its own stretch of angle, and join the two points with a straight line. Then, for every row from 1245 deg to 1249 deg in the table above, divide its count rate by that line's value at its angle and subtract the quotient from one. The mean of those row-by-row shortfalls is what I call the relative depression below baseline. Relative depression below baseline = -0.44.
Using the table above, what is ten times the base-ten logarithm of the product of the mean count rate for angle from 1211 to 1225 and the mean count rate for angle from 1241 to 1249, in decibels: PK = 39.9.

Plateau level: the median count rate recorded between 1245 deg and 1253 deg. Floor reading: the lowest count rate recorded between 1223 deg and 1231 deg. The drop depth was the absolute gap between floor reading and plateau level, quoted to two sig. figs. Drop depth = 43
